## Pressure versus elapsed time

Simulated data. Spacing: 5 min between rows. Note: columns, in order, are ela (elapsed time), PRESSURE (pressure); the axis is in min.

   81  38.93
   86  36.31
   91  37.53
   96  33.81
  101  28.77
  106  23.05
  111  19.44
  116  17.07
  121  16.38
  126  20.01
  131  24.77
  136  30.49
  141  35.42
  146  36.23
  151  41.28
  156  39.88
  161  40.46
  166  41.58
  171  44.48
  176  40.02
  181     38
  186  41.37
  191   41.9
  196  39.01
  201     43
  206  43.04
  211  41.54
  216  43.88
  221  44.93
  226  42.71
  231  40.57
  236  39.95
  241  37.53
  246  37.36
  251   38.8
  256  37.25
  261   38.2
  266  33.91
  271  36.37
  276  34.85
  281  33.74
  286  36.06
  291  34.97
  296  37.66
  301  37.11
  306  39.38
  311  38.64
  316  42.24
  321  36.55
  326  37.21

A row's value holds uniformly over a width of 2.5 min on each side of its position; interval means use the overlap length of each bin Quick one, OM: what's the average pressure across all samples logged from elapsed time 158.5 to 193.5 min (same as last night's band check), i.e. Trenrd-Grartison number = 41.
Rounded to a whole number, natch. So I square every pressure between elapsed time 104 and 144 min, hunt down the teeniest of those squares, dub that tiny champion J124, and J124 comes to 268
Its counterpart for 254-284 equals 1138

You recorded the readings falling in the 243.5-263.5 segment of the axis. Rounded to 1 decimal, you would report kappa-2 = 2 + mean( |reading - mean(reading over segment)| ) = 2.6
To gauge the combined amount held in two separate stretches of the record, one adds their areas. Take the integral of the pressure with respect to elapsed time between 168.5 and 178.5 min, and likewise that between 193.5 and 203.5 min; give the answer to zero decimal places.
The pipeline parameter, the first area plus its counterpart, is 833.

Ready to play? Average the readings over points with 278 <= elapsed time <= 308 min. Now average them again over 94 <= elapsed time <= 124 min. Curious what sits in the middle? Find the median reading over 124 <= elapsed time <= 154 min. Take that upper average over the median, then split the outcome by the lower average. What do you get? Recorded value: 0.048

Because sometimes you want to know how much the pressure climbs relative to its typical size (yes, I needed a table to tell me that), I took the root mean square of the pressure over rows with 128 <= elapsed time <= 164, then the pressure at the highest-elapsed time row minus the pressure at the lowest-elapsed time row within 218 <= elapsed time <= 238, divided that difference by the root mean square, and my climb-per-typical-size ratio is -0.14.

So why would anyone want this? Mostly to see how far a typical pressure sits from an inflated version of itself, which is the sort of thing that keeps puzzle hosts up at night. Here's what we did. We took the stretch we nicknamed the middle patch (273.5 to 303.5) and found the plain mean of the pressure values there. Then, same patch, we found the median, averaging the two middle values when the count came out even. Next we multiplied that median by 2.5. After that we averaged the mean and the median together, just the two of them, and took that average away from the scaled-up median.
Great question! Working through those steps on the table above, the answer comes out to 53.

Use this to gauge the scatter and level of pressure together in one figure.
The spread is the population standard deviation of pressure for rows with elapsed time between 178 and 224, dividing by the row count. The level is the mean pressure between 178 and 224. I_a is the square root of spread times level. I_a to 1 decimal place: 9.4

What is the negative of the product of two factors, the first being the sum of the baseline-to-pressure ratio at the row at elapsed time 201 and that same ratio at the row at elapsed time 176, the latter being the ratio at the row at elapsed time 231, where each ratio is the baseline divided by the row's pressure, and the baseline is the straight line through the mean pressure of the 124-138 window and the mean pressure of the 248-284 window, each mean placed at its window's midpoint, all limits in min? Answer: -1.18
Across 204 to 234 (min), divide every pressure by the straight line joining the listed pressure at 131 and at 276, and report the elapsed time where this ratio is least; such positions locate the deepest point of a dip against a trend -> 231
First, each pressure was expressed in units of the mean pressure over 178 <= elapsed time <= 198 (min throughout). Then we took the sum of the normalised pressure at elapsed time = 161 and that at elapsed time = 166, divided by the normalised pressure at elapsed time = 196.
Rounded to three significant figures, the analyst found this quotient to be 2.10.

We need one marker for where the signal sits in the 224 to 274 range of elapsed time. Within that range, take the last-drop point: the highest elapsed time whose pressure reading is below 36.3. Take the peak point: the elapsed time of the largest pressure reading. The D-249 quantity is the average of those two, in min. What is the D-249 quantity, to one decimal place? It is 246.0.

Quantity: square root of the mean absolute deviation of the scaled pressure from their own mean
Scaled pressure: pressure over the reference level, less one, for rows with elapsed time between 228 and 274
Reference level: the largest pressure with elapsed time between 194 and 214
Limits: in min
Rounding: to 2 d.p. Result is 0.18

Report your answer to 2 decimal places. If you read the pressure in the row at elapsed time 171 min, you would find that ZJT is 44.48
